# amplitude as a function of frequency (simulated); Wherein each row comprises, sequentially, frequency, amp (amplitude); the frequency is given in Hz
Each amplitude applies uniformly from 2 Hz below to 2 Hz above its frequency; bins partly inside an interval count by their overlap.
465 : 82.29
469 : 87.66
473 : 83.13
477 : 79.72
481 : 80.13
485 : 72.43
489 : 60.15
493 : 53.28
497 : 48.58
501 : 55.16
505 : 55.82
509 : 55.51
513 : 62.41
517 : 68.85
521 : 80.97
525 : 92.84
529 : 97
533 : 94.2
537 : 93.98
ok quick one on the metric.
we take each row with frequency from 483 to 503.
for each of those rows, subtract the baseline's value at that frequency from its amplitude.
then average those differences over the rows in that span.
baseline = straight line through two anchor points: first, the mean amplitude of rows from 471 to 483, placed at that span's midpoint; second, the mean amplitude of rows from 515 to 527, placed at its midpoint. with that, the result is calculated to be -23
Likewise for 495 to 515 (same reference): -25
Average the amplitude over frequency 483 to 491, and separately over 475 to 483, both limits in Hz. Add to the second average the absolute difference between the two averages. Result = 94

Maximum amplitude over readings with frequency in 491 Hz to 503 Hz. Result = 55.16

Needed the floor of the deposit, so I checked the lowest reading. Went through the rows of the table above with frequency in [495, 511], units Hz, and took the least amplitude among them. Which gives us 48.58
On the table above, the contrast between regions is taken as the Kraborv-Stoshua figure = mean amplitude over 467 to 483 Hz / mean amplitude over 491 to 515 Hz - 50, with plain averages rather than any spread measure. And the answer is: -48.5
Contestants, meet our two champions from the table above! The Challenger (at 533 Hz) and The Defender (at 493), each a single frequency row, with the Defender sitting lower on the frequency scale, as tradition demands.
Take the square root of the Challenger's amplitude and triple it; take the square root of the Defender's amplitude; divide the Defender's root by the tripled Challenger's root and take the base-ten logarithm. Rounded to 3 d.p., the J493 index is -0.601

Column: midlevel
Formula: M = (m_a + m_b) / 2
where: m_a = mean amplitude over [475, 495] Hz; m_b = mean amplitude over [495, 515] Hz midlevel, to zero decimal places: 62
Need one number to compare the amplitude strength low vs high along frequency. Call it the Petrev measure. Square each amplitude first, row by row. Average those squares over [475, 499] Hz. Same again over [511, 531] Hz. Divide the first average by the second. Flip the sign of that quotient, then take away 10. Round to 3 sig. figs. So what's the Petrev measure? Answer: -10.7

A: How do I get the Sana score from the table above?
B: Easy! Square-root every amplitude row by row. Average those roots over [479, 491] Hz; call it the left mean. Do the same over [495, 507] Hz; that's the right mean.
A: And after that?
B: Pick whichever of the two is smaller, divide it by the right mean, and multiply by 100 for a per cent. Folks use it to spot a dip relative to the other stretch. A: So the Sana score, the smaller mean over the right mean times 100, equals 100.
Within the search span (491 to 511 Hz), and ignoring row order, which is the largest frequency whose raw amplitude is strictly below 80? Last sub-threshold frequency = 509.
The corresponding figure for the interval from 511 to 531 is 517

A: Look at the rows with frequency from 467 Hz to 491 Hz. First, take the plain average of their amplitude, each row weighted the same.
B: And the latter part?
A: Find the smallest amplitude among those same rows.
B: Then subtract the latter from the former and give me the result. 17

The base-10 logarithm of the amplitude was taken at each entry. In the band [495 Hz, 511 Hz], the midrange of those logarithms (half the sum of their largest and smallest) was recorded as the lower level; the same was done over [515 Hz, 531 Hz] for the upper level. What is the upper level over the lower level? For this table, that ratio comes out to 1.11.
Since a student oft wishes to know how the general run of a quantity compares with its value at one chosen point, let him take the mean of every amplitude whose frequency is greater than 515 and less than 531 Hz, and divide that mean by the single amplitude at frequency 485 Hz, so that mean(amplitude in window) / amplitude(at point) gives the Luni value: 1.17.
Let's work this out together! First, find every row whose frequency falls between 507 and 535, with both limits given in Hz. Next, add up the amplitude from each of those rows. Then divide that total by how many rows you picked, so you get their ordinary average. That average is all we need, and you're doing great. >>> 79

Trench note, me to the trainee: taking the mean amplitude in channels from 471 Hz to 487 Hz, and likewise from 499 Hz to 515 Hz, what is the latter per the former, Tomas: 0.73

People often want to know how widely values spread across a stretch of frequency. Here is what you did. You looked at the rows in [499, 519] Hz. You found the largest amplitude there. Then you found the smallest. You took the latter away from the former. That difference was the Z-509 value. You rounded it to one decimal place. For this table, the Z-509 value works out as 13.7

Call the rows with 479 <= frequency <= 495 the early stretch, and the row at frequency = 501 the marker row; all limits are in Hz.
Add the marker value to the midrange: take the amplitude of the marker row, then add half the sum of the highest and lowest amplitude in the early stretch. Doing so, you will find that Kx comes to 122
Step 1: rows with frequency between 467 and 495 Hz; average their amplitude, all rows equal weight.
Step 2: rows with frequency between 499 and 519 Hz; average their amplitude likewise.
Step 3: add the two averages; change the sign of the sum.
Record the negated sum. -133.3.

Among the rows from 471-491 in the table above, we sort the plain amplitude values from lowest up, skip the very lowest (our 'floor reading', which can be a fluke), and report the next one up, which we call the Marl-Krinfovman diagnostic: 72.43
